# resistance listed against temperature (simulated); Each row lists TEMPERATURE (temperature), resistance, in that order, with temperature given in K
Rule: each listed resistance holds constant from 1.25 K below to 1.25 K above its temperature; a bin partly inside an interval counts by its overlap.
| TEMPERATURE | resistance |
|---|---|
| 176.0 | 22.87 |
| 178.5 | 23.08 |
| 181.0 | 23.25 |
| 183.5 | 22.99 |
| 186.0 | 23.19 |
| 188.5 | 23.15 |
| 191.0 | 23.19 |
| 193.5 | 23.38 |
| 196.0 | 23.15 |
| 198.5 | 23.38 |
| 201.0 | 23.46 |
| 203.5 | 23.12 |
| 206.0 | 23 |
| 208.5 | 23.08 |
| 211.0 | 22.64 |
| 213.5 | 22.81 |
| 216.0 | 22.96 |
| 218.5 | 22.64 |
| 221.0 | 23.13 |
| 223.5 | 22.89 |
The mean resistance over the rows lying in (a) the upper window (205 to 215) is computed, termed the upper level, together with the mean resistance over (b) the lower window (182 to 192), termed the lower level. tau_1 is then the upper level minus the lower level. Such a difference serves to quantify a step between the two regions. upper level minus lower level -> -0.25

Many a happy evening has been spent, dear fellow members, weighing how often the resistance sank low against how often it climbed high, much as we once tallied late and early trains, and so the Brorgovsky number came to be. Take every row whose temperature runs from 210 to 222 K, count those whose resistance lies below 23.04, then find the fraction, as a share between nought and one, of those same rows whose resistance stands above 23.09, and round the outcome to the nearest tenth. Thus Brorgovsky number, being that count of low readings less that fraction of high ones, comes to 3.8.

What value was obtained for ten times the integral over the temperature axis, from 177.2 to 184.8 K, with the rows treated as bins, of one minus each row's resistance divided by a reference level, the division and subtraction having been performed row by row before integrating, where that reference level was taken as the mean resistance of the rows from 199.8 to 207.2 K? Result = 0.3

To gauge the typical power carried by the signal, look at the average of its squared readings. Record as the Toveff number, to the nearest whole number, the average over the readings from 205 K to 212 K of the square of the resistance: 525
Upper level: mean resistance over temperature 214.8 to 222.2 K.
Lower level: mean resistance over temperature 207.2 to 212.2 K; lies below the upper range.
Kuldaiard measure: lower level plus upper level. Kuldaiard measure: 45.77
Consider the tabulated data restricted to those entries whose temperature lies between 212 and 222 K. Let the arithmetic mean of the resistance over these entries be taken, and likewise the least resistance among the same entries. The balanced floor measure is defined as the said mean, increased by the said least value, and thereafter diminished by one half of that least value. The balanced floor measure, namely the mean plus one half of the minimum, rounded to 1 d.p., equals 34.2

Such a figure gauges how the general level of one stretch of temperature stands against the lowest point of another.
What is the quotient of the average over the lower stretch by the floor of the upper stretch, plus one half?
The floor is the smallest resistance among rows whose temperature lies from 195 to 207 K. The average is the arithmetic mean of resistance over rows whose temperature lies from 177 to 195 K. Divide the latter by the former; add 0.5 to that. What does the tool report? 1.51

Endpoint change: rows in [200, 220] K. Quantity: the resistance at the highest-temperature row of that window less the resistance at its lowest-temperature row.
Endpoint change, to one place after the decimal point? -0.8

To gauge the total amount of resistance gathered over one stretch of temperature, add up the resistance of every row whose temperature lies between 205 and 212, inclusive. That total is 68.7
